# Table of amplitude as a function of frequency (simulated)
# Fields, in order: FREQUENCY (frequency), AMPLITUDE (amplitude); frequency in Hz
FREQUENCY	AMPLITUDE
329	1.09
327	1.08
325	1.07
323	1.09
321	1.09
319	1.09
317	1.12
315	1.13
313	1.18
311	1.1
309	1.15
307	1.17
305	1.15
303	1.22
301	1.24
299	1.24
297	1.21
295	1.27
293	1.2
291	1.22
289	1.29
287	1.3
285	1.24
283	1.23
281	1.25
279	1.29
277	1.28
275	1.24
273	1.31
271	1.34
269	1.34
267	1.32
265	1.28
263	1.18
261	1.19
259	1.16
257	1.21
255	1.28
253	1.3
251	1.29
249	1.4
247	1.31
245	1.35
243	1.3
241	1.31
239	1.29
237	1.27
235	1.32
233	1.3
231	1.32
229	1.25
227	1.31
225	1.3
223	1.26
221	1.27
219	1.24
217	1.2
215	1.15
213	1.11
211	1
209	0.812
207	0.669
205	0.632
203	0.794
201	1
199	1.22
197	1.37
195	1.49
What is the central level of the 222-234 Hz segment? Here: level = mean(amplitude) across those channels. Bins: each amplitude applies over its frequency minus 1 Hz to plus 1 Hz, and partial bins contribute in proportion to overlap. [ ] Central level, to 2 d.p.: 1.29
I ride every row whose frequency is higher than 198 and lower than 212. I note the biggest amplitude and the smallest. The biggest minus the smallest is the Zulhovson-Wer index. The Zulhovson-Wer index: 0.59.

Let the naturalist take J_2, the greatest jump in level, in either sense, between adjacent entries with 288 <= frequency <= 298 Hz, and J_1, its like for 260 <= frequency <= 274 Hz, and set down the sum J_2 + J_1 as 0.17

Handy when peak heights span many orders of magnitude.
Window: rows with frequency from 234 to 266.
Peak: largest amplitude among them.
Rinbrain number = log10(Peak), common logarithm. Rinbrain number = 0.146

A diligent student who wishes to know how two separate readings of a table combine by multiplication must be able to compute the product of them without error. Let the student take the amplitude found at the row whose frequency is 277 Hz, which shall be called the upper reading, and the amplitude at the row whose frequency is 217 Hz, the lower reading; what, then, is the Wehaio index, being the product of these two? 1.54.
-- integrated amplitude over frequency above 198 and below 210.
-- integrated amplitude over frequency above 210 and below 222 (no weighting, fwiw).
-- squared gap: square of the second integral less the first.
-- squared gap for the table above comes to 13.6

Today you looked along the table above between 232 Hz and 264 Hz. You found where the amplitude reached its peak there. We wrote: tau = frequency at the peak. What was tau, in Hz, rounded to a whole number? 249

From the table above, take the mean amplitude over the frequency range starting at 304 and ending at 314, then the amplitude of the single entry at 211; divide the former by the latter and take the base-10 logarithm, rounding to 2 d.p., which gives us 0.06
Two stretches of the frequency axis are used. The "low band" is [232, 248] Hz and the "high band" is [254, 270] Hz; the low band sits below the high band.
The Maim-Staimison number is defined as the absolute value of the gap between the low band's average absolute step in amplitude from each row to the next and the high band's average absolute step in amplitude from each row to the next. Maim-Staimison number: 0.016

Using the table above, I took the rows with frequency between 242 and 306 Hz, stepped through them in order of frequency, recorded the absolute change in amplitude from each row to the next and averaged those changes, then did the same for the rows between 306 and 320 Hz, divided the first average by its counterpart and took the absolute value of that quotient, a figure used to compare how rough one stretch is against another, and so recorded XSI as 1.0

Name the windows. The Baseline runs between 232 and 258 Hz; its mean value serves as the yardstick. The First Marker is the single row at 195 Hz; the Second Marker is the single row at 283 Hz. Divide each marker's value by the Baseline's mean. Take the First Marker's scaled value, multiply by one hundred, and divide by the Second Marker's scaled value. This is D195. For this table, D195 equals 121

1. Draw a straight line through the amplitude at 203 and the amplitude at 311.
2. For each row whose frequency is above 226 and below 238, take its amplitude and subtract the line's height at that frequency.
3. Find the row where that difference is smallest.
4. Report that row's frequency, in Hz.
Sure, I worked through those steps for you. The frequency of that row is 237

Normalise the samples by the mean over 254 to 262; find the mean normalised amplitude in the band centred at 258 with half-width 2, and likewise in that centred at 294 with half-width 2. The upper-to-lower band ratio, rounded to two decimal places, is 1.04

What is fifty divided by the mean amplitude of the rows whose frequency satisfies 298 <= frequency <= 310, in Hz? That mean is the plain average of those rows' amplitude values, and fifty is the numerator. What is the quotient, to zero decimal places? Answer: 42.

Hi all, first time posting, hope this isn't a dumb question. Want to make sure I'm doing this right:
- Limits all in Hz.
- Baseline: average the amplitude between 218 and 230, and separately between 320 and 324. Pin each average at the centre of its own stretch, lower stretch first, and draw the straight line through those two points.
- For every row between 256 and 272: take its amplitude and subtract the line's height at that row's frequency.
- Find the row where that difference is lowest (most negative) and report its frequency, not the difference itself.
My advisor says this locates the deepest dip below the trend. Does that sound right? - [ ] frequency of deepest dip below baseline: 259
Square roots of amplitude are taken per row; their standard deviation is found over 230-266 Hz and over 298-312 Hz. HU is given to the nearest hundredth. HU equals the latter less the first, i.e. 0.00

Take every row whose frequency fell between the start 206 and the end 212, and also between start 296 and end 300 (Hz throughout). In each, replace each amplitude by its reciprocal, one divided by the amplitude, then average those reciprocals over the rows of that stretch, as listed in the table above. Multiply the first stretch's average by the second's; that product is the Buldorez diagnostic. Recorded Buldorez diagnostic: 1.01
